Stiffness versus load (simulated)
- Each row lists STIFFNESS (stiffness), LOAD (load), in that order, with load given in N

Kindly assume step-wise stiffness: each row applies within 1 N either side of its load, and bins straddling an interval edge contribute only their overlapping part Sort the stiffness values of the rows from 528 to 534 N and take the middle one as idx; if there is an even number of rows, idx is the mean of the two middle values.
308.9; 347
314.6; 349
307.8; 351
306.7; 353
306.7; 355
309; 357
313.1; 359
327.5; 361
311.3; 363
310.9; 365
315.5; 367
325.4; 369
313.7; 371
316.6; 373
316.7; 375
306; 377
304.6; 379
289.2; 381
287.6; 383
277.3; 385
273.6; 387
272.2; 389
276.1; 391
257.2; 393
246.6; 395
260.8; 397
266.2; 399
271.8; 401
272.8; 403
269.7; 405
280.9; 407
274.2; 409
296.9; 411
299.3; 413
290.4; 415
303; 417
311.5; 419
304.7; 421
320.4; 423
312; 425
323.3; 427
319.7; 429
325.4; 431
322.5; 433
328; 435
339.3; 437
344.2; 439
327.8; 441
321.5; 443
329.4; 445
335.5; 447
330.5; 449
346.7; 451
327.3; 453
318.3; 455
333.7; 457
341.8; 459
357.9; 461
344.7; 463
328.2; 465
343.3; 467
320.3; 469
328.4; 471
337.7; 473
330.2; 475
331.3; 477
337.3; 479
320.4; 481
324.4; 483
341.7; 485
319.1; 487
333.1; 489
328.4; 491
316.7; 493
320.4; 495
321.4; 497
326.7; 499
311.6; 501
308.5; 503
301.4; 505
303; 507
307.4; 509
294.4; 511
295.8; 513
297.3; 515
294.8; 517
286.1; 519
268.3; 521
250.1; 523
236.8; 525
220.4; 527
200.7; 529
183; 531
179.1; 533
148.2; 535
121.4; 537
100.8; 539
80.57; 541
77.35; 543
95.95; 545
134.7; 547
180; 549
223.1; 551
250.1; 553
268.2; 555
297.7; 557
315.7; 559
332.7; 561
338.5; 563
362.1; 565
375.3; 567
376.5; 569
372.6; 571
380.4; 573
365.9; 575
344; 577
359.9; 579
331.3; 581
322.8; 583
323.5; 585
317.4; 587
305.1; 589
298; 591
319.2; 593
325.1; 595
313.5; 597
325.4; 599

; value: 183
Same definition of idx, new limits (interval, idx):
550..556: 250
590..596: 319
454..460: 334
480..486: 324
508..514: 296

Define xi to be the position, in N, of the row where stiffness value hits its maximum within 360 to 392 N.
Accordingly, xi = 361 N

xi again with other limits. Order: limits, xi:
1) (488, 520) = 489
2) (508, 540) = 509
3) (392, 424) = 423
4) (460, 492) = 461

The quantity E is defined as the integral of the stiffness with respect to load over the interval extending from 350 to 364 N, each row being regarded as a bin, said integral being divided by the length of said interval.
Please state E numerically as 312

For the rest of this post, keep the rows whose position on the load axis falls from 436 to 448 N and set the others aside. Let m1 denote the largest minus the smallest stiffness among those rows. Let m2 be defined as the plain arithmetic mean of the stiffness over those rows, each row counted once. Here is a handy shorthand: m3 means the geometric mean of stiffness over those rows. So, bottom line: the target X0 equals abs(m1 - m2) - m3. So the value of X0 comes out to -23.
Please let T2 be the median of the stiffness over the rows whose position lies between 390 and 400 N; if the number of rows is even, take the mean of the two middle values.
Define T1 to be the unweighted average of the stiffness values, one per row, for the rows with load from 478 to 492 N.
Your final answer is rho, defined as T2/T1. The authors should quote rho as 0.8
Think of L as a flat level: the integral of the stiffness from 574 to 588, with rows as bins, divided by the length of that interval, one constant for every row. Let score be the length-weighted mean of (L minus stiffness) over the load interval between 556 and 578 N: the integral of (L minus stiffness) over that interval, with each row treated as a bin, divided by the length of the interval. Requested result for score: -13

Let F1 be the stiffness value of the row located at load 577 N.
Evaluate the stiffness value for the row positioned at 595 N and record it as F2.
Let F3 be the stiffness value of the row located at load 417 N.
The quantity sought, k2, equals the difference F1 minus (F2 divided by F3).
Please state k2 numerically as 343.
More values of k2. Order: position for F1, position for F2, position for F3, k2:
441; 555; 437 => 327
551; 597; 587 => 222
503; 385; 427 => 308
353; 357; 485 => 306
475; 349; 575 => 329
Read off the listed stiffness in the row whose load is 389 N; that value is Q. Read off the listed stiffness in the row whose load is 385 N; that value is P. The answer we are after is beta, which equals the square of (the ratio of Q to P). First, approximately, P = 277.3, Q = 272.2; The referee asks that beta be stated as 0.96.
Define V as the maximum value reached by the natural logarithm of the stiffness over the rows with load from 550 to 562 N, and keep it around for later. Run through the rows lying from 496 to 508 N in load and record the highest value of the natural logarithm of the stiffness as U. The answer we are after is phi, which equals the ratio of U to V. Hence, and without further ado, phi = 1.00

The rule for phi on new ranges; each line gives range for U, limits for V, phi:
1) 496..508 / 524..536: 1.06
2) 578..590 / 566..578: 0.99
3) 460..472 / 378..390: 1.03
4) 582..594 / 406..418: 1.01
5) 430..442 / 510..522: 1.03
